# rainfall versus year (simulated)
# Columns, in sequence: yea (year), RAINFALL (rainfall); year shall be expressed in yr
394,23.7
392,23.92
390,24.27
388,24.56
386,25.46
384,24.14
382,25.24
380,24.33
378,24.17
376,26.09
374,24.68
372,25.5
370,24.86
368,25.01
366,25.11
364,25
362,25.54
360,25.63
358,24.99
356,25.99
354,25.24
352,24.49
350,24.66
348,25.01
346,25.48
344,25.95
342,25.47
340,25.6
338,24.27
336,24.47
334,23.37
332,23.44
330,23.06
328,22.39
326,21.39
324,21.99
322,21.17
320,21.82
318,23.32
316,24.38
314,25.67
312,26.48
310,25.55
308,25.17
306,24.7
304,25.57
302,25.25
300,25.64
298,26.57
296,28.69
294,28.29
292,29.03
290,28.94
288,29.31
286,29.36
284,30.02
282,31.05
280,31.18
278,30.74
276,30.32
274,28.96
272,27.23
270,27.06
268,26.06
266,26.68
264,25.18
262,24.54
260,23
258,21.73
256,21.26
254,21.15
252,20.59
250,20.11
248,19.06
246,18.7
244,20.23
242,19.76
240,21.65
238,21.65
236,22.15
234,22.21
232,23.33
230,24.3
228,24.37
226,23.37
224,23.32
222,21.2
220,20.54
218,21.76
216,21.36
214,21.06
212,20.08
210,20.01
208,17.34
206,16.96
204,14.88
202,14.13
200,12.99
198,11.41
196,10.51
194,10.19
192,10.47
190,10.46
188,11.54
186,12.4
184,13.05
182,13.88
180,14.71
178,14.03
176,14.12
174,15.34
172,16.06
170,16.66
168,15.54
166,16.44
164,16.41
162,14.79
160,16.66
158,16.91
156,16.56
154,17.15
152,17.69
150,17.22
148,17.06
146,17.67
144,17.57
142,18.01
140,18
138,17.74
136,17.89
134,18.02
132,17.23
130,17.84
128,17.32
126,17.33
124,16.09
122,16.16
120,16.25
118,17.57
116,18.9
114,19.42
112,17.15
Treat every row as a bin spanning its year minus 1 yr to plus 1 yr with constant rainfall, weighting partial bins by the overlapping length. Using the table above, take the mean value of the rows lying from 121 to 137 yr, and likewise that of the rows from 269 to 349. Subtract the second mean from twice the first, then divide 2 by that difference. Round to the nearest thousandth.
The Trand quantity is 0.238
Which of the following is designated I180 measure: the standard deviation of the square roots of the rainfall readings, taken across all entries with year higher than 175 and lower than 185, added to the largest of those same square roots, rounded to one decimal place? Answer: 3.9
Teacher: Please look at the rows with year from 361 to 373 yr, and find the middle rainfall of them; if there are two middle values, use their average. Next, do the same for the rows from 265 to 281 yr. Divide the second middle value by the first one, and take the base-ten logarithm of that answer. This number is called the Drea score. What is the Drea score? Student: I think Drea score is 0.05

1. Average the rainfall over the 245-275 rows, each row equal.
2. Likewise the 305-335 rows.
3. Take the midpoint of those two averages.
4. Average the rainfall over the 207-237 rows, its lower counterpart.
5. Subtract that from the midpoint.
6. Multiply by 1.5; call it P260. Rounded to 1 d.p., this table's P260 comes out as 2.6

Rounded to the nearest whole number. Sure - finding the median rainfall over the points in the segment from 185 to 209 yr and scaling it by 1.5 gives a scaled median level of 18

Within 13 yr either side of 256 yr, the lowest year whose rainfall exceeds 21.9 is 260 yr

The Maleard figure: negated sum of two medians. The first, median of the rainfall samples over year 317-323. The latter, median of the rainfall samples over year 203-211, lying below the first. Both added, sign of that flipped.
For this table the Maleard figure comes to -39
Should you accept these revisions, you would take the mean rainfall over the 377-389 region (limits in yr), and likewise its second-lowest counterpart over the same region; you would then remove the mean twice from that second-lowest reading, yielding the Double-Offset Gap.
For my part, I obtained -25.1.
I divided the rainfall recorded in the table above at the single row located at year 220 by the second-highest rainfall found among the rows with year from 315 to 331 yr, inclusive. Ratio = 0.88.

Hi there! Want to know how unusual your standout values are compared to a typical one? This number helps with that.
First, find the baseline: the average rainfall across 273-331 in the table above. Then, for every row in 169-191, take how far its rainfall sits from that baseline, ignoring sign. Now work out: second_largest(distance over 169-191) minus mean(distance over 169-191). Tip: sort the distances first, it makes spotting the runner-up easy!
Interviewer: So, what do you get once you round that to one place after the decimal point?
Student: 2.3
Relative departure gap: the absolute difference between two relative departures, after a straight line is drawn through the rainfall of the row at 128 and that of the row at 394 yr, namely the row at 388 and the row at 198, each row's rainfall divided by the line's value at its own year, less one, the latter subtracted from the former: 0.44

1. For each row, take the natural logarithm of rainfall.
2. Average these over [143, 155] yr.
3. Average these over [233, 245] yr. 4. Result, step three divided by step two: 1.07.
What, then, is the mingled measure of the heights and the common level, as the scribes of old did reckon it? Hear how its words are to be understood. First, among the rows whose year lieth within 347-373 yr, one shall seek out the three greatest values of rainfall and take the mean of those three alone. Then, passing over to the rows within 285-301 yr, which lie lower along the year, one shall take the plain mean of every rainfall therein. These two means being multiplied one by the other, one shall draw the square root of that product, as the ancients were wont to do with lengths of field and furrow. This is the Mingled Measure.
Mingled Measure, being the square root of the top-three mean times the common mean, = 26.9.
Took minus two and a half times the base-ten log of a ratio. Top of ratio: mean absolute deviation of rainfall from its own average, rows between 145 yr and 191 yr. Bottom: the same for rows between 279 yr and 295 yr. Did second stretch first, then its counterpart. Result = -0.7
